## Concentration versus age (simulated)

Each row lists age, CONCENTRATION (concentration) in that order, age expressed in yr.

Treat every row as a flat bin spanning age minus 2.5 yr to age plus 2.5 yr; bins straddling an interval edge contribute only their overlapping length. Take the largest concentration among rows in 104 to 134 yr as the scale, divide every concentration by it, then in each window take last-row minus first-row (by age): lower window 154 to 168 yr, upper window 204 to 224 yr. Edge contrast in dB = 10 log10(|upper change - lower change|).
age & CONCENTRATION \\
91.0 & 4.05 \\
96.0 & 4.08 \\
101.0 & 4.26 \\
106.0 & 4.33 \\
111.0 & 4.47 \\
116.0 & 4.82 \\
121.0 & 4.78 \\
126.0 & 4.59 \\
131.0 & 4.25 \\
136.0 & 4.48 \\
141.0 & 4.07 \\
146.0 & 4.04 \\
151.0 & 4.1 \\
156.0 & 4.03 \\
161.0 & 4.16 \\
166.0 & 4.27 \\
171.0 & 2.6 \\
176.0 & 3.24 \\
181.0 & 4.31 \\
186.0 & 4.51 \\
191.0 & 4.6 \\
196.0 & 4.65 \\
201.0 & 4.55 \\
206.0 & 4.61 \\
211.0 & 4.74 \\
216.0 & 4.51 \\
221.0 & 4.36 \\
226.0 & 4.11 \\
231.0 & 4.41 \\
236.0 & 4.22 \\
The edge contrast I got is -9.9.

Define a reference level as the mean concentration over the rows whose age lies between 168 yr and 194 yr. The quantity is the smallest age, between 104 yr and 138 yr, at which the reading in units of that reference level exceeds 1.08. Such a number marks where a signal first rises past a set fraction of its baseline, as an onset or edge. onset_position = 106.0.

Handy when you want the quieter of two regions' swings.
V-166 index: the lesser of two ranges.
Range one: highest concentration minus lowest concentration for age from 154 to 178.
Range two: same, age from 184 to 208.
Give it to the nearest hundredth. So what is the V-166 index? 0.14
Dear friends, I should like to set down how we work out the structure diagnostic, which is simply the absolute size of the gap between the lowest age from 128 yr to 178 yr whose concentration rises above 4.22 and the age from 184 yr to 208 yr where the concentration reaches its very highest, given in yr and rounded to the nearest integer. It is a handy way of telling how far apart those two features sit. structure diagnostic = 65 yr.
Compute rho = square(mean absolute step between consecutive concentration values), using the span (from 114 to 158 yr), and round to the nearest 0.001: 0.029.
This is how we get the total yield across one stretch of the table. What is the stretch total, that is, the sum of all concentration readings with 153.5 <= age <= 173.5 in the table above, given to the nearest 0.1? 15.1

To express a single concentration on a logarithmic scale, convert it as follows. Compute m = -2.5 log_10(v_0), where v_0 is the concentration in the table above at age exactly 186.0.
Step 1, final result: -1.64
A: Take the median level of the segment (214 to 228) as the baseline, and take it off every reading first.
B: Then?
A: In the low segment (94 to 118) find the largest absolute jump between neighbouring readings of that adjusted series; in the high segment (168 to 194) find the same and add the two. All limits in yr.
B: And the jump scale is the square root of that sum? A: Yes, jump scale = 1.19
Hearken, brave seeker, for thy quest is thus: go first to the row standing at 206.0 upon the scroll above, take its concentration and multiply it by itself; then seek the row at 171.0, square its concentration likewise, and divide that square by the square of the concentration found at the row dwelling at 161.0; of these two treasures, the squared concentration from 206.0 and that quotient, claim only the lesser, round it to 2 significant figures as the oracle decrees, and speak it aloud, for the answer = 0.39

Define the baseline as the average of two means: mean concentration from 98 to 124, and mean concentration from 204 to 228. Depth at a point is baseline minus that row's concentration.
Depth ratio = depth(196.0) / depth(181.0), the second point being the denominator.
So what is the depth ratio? -0.8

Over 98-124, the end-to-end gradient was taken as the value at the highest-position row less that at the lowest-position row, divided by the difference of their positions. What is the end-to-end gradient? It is 0.03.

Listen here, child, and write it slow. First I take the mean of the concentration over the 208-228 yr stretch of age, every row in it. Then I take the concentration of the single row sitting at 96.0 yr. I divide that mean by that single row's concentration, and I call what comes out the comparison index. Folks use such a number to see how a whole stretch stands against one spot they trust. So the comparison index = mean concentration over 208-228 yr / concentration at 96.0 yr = 1.09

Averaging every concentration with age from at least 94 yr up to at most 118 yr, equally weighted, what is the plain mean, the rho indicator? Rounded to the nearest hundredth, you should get 4.39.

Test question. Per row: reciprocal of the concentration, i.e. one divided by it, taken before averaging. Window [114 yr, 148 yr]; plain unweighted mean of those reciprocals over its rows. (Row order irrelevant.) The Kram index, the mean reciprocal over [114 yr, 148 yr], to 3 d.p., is 0.227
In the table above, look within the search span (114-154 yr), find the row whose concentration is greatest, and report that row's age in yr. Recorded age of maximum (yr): 116.0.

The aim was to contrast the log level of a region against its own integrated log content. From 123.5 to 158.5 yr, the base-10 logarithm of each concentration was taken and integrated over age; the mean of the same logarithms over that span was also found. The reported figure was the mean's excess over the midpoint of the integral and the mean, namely -10.6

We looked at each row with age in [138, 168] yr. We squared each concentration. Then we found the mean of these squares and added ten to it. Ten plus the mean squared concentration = 26.9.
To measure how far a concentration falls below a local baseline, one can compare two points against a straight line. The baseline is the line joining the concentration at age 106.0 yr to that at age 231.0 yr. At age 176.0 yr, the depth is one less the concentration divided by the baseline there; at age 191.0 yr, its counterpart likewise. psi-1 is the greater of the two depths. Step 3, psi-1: 0.26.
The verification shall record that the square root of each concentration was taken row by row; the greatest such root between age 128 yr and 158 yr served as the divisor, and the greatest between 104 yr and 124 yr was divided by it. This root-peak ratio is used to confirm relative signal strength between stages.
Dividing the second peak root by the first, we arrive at 1.04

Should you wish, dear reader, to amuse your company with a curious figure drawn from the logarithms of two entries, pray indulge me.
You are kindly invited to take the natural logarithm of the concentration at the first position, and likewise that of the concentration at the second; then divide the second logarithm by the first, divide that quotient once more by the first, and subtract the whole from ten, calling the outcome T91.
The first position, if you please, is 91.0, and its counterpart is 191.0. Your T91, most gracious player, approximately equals 9.22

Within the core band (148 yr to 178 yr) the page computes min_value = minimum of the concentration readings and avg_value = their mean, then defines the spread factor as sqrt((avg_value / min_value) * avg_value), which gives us 2.32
